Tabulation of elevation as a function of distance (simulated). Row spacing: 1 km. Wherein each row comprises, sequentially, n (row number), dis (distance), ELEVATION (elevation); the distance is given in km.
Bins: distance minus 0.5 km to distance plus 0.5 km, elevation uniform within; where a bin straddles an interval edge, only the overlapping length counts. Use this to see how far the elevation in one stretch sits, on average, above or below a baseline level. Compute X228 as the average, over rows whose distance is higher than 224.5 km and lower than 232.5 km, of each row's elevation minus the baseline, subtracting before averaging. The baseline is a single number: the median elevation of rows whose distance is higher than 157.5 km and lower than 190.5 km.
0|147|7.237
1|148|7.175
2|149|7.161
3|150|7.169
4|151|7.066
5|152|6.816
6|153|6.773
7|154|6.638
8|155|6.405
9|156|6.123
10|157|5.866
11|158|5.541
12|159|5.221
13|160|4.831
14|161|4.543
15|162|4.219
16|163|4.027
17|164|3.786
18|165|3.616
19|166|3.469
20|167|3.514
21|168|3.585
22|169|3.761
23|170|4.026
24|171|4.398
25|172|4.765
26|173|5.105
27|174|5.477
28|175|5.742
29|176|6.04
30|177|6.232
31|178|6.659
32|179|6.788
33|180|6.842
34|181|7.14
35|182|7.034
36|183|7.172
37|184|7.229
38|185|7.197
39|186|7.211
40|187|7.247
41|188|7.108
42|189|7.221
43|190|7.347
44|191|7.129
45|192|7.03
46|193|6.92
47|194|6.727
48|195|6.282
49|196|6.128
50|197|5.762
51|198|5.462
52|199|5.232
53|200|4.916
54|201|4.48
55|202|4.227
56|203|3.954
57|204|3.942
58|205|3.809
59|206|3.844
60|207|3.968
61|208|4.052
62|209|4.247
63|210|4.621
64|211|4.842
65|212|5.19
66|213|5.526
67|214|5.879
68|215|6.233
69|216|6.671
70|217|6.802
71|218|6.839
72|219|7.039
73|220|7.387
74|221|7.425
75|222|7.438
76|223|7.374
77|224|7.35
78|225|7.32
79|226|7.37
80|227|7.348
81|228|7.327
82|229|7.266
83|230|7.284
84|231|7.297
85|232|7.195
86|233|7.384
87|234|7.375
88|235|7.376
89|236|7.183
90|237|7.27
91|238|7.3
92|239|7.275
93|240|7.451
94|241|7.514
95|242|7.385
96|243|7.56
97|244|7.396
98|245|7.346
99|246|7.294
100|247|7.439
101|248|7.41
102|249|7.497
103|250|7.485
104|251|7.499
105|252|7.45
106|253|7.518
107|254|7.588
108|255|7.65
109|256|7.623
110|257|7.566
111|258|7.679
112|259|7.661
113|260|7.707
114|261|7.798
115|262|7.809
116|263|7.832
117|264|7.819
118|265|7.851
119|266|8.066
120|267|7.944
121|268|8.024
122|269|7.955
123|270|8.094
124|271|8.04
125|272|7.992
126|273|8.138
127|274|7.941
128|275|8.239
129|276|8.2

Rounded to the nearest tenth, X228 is 1.8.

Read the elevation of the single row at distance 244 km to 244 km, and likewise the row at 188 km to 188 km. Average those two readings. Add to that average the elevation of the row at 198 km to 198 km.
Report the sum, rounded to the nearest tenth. 12.7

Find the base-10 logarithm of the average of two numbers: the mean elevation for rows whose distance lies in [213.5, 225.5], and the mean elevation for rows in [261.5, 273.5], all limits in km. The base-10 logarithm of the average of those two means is 0.873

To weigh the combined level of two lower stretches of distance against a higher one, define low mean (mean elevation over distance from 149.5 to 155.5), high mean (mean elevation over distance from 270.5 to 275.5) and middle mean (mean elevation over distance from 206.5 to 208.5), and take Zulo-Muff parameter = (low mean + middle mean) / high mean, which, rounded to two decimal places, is 1.34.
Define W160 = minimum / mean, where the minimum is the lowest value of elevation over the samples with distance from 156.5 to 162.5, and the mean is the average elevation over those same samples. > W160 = 0.84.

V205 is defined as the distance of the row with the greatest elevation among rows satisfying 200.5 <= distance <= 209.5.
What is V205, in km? 201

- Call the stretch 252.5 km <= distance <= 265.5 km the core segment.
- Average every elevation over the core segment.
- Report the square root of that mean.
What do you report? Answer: 2.77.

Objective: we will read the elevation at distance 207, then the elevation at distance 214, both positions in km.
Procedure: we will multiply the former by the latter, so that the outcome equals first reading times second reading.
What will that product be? 23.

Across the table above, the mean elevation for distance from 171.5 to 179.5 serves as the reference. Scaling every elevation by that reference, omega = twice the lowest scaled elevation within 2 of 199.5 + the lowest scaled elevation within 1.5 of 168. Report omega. 2.13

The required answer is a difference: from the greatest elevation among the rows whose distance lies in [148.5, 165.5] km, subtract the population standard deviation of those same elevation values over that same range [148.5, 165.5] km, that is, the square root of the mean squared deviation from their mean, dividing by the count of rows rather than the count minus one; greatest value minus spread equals 5.9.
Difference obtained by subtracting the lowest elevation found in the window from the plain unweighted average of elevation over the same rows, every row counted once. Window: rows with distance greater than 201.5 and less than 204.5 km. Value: 0.10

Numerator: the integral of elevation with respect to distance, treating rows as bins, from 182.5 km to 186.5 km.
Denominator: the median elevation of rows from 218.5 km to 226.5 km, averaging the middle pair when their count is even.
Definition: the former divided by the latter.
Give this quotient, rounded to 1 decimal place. 3.9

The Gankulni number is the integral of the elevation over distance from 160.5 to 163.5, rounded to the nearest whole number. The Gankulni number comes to 13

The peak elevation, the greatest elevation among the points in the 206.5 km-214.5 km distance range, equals 5.879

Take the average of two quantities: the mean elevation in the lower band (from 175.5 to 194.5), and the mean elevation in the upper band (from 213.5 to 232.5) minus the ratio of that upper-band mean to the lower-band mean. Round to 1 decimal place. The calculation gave 6.5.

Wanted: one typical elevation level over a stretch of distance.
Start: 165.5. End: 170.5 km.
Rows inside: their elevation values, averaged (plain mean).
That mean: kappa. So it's 3.7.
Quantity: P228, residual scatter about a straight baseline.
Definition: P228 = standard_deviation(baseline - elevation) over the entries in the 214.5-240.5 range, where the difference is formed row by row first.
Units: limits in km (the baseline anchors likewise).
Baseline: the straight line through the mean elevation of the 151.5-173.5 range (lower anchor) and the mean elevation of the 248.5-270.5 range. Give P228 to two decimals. 0.24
